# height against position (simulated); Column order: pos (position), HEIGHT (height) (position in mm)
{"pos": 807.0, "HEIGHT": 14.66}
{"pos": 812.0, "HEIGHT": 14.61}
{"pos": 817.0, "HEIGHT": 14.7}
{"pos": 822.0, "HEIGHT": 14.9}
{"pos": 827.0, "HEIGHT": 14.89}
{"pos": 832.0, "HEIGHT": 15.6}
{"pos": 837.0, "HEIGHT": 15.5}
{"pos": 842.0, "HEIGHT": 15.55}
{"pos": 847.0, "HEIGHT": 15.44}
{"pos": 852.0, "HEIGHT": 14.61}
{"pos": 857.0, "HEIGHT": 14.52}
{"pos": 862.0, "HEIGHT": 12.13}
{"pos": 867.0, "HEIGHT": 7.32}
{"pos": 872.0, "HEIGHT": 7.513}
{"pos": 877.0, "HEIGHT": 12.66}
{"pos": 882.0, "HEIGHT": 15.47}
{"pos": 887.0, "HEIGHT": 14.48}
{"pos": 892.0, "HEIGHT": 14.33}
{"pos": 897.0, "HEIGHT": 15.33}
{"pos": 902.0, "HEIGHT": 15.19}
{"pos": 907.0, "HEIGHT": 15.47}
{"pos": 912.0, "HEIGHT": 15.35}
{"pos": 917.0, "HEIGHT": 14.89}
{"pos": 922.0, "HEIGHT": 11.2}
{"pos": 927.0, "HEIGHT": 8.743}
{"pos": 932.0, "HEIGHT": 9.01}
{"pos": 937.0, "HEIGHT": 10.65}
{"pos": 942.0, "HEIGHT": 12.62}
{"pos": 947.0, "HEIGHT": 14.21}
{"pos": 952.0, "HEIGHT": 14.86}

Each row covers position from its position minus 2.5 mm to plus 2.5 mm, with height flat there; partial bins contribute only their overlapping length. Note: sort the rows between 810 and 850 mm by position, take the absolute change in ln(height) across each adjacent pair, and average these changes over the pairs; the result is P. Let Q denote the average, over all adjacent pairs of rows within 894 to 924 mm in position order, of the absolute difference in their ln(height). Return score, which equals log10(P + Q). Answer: -1.1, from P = 0.01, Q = 0.07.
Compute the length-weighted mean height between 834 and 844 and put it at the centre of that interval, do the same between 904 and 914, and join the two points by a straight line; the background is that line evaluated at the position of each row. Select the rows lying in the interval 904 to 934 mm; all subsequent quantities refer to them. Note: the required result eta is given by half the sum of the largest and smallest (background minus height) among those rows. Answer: 3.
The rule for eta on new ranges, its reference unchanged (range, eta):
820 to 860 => 0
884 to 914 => 1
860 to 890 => 4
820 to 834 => 0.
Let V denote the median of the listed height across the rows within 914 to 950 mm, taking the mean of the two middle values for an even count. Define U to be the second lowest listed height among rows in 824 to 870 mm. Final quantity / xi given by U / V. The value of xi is 1.08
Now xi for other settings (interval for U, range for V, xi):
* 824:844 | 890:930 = 1.03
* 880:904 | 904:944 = 1.22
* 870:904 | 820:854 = 0.82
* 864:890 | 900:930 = 0.50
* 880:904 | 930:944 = 1.36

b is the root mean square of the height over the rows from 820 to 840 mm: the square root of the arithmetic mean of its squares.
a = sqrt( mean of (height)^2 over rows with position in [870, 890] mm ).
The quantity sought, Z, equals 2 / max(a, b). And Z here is 0.131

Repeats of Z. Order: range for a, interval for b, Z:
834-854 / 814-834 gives 0.131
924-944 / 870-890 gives 0.155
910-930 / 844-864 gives 0.141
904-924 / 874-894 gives 0.140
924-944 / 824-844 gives 0.130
